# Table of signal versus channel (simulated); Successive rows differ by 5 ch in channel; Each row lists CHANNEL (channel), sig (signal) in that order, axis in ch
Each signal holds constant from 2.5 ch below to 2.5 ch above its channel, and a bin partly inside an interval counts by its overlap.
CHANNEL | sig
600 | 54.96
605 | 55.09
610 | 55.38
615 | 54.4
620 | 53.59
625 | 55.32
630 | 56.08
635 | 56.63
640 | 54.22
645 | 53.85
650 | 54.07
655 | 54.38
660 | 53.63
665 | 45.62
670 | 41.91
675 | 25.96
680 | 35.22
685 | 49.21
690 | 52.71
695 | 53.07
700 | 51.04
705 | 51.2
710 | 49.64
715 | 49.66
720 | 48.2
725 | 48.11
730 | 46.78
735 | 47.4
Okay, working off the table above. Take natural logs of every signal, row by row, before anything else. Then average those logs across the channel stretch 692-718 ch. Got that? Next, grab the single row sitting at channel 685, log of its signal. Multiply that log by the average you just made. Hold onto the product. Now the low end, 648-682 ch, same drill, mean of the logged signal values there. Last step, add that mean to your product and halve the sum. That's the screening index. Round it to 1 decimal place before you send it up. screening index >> 9.5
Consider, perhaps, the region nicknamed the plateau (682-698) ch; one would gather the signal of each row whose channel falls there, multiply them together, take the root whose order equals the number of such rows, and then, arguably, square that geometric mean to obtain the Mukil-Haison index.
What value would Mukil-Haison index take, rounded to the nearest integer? 2666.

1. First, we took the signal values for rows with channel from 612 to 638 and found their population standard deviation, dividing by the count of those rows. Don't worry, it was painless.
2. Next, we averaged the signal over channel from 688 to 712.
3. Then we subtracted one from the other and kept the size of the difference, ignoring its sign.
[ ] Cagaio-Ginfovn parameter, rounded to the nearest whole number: 50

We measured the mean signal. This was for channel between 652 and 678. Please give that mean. 44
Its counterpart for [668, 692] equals 41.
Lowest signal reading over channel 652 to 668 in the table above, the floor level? 45.62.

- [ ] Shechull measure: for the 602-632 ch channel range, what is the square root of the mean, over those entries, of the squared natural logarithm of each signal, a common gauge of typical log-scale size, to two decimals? 4.01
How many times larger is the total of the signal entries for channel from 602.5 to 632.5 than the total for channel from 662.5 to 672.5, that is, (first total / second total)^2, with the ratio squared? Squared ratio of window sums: 14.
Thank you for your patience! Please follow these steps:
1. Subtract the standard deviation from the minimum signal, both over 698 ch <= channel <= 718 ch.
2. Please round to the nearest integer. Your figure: 49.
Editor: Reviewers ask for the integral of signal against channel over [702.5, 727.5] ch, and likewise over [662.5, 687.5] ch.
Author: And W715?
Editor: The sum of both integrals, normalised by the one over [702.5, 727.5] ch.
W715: 1.80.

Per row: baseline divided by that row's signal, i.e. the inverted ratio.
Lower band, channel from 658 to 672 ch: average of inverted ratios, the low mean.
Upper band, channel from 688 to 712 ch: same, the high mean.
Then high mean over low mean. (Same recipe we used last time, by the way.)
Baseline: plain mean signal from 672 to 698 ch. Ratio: 0.90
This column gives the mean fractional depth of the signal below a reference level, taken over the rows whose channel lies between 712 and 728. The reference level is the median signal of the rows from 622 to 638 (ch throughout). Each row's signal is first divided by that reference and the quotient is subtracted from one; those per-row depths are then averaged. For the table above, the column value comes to 0.13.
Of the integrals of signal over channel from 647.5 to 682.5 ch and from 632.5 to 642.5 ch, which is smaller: 554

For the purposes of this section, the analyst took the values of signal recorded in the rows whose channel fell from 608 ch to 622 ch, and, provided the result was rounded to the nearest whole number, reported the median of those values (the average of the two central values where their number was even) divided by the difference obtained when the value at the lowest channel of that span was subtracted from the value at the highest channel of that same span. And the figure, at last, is -30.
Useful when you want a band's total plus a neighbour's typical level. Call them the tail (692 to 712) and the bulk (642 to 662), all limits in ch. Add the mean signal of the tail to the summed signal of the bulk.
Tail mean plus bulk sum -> 267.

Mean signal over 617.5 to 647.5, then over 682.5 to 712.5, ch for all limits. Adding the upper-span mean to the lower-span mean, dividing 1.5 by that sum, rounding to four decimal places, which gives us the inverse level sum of 0.0141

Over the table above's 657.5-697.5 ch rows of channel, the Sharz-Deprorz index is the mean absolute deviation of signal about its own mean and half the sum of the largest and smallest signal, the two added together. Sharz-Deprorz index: 47.5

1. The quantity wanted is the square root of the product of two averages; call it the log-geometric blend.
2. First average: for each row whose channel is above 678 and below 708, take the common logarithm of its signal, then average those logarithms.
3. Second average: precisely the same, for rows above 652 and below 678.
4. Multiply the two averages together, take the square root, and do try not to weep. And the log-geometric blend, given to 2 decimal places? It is 1.66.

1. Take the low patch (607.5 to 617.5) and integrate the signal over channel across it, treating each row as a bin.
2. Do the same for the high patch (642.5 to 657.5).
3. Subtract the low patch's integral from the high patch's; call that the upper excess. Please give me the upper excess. 263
